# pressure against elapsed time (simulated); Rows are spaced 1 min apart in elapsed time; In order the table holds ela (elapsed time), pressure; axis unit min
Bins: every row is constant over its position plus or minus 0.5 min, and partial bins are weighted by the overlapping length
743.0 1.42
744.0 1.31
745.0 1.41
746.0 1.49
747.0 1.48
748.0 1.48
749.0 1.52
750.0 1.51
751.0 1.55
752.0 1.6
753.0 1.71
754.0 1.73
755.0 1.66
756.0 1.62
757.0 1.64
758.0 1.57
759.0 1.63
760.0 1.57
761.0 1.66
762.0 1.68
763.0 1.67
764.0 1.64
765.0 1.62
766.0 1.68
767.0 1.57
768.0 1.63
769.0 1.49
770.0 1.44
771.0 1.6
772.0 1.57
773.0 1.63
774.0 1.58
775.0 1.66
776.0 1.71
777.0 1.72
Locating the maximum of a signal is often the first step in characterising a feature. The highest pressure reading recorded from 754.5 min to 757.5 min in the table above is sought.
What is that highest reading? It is 1.66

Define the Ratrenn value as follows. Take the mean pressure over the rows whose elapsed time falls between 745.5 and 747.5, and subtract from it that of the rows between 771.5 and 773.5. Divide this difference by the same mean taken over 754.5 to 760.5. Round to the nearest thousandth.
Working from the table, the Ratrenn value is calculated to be -0.071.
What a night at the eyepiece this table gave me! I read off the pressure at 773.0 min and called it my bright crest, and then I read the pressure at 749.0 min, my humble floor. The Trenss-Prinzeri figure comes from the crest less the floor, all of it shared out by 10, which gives 0.011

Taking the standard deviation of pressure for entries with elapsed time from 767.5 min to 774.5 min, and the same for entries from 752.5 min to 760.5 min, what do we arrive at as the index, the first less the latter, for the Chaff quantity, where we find 0.01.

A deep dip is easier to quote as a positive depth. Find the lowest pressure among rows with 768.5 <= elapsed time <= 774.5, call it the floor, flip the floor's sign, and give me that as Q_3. -1.44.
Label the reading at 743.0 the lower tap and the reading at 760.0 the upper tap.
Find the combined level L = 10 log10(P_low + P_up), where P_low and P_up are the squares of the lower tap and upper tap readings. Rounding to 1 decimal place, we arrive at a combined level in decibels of 6.5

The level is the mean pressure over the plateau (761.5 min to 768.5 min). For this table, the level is 1.64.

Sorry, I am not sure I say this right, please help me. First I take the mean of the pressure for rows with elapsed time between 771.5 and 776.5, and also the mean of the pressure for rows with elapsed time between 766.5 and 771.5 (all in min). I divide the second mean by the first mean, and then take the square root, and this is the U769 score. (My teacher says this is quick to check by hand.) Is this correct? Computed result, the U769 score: 0.97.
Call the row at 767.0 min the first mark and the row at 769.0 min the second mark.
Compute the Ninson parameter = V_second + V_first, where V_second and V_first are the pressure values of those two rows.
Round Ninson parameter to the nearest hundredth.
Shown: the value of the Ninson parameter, 3.06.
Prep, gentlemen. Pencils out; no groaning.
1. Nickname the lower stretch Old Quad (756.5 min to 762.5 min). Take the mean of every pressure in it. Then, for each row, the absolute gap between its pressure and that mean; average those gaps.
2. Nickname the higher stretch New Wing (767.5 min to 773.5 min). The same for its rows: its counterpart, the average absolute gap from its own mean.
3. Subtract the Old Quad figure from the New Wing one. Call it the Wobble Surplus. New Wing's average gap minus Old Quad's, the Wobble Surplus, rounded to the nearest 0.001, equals 0.027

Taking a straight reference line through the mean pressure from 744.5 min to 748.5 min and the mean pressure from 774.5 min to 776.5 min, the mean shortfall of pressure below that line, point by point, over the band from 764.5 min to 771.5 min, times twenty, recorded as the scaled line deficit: 1.0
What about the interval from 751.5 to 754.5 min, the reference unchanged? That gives -3.3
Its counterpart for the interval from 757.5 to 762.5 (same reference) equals -1.1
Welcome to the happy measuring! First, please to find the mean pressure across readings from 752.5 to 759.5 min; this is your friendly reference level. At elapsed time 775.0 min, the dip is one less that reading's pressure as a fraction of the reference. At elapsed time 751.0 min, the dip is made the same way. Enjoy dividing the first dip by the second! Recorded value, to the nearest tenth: -0.1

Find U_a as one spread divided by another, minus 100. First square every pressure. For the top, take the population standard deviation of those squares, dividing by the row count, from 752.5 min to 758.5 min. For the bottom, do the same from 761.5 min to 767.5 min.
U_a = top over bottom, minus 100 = -98.6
